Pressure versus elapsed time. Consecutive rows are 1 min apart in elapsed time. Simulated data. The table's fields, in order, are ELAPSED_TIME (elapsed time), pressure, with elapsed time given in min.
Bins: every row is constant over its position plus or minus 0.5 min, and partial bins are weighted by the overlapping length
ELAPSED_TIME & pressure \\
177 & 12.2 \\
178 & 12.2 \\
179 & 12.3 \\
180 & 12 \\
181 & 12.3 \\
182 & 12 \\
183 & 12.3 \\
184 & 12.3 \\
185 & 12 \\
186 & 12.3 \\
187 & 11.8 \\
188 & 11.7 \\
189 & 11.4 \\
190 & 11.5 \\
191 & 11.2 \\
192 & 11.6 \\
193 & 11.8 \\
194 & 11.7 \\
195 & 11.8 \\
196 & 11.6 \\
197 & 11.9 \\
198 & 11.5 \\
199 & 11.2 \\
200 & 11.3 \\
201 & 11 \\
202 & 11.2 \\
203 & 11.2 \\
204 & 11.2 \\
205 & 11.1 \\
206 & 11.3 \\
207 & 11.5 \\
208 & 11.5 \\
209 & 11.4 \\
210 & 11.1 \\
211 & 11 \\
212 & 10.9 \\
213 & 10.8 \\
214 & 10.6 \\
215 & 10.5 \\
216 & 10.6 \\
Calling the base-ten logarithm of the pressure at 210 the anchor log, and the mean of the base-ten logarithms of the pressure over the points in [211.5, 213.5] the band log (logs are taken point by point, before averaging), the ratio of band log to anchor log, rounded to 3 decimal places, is 0.991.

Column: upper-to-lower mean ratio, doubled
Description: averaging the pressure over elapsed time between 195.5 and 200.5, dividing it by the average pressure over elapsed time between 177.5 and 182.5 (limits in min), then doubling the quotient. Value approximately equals 1.89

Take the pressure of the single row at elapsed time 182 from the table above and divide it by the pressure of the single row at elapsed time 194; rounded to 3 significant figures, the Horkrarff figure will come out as 1.03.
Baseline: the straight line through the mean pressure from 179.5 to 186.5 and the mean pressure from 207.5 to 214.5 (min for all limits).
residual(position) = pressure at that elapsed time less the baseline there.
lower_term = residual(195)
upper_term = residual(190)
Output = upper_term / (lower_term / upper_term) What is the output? 1.4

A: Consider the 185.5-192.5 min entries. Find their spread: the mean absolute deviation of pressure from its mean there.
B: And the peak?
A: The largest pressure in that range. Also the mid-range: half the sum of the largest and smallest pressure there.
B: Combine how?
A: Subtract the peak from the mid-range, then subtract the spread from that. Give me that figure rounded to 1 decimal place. -0.8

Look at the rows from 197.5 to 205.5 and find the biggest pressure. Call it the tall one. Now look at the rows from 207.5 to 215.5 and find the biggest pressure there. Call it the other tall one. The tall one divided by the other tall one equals 1.00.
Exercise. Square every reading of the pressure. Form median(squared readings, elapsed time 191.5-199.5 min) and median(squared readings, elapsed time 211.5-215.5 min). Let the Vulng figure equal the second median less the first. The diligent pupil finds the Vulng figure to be -21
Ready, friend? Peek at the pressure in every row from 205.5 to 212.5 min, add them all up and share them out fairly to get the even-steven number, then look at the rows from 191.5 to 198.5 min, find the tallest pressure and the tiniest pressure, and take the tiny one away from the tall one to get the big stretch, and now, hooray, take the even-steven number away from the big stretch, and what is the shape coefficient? -10.8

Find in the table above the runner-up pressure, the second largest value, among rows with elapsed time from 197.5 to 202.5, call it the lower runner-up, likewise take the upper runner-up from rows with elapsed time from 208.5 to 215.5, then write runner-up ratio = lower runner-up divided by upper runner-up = 1.02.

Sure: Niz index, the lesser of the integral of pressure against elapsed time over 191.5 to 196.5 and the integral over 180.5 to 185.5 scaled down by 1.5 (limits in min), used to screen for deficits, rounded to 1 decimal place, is 40.6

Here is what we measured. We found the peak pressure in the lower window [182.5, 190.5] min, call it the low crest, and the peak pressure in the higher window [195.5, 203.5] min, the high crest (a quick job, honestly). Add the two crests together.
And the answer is 24.2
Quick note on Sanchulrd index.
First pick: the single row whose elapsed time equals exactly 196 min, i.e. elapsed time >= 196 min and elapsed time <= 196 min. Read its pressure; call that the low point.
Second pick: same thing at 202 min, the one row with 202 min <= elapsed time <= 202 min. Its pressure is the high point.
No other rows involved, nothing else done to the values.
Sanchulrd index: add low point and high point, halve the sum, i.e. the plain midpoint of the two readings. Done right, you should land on 11.4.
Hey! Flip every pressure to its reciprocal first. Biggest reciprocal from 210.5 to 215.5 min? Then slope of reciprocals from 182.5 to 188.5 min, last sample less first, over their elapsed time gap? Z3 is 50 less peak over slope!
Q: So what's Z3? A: -64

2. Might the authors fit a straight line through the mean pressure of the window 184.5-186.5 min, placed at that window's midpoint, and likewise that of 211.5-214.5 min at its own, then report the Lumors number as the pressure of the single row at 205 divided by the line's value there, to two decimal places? 0.99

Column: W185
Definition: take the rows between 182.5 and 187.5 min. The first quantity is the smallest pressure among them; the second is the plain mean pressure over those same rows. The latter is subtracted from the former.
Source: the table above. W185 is -0.34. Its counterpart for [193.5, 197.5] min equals -0.15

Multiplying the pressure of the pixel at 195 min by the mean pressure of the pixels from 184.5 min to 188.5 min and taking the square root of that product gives 11.9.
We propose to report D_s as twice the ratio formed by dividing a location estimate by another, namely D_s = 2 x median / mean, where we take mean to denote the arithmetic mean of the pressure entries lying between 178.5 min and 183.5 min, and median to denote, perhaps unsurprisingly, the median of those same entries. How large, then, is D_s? 2.02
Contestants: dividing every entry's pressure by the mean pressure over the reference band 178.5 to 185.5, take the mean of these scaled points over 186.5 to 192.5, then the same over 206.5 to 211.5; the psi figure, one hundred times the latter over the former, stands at 98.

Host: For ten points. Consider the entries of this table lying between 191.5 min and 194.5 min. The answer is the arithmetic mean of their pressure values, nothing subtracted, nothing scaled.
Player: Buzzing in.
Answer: 11.7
